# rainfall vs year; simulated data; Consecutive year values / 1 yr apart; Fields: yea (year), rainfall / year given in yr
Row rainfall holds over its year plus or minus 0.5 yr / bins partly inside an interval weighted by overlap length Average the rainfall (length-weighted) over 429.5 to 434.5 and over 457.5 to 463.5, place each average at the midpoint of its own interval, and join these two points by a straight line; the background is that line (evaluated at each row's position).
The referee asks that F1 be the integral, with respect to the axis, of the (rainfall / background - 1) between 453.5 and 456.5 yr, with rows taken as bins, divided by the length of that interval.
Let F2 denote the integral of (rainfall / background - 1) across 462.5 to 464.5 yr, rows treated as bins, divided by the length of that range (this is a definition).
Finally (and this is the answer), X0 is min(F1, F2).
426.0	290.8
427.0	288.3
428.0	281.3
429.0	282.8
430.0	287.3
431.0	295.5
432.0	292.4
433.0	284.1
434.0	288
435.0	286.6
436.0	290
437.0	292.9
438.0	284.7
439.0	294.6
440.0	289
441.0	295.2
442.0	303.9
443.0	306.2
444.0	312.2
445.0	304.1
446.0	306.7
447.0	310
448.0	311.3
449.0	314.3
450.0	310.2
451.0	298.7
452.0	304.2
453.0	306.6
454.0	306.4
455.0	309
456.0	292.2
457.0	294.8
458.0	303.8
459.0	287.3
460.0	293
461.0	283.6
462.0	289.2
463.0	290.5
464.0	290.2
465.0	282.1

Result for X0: -0.004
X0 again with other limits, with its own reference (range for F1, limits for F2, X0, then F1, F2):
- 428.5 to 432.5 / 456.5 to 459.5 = 0.000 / 0.00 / 0.015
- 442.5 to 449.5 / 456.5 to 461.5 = 0.005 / 0.07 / 0.005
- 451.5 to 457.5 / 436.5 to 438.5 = -0.003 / 0.04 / -0.003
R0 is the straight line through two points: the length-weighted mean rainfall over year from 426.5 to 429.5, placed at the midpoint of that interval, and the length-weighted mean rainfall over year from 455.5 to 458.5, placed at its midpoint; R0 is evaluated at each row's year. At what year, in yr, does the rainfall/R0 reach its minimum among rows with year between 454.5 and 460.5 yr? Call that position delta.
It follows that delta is 459.0 yr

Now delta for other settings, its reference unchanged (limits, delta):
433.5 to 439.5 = 438.0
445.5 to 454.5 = 451.0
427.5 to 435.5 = 428.0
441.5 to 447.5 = 445.0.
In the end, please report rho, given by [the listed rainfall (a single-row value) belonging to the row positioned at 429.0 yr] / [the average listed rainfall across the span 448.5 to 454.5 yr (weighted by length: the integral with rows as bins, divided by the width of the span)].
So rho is 0.92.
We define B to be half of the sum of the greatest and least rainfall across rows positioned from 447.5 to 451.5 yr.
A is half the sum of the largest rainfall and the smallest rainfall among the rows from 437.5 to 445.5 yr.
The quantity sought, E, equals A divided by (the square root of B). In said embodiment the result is 17.0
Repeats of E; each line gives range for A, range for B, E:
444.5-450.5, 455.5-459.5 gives 18.0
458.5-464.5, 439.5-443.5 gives 16.7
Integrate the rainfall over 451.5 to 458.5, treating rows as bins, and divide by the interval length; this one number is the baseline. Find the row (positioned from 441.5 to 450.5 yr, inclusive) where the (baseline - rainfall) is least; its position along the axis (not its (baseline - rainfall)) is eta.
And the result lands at 449.0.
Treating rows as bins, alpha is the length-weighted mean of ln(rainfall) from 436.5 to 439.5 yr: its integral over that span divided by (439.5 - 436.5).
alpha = 5.67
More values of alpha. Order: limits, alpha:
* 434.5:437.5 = 5.67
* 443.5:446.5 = 5.73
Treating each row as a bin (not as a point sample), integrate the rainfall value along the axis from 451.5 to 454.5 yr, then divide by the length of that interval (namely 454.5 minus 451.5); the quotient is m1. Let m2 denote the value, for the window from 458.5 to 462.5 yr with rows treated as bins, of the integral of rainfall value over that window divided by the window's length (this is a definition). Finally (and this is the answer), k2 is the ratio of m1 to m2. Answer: 1.06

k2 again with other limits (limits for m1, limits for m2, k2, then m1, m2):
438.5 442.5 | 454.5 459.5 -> 0.99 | 296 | 297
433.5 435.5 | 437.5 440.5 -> 0.99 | 287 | 289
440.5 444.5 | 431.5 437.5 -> 1.05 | 304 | 289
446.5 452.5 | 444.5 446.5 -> 1.01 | 308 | 305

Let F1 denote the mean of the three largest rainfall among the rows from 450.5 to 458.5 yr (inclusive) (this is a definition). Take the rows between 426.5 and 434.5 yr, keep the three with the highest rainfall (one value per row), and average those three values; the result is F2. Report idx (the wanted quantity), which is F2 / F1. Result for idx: 0.95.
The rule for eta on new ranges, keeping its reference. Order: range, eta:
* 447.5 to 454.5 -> 449.0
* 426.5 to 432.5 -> 431.0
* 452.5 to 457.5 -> 455.0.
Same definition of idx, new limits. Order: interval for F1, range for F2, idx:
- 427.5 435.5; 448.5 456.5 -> 1.07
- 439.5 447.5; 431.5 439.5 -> 0.95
